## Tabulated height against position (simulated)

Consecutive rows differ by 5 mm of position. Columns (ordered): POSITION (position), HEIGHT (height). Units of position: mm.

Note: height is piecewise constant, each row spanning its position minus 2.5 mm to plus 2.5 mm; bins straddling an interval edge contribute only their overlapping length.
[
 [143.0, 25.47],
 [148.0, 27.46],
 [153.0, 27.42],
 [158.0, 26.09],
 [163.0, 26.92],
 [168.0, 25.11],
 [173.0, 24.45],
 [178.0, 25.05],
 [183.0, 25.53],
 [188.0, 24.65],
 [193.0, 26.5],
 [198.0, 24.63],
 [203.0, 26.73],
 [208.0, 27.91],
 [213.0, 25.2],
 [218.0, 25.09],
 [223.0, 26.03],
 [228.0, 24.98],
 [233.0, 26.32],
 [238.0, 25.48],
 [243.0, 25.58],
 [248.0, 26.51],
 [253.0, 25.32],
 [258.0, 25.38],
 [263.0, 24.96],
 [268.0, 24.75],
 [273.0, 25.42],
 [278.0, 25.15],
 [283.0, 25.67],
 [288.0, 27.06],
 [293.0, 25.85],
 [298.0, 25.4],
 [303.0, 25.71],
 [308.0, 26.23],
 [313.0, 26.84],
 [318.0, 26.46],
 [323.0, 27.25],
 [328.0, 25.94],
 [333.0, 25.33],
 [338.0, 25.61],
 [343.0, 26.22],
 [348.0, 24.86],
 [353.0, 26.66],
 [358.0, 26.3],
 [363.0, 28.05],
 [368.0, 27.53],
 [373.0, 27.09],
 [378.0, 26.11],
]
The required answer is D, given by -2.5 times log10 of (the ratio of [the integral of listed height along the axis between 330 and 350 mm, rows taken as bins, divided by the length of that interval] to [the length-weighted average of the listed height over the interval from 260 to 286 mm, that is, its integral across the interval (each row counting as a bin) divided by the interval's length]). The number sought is -0.013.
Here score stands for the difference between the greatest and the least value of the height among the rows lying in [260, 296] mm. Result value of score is 2.3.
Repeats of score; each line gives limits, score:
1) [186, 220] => 3.3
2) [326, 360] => 1.8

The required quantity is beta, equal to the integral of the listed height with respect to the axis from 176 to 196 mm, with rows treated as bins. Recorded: 508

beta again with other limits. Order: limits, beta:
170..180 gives 248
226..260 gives 873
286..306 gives 520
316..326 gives 268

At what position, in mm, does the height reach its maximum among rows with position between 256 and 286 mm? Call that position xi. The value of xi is 283.0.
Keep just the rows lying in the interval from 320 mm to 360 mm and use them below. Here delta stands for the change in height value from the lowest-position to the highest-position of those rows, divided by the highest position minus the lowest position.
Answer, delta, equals -0.03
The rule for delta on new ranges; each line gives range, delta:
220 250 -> 0.02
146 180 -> -0.08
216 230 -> -0.01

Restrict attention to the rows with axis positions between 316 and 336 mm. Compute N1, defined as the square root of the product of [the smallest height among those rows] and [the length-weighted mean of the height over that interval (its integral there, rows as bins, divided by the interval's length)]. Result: 25.8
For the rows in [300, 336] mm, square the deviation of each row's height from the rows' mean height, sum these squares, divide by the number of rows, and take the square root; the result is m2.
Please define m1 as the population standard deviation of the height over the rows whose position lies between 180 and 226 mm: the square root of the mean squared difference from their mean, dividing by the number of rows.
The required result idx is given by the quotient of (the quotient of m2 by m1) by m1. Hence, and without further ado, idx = 0.6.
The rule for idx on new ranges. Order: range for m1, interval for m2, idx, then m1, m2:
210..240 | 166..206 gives 3.3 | 0.5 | 0.8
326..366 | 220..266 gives 0.6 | 0.9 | 0.5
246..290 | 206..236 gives 2.1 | 0.7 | 1.0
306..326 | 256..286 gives 2.0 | 0.4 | 0.3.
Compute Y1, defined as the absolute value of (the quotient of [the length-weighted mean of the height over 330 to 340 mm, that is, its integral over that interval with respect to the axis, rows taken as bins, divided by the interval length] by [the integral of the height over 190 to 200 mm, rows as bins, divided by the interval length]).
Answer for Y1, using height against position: 1.00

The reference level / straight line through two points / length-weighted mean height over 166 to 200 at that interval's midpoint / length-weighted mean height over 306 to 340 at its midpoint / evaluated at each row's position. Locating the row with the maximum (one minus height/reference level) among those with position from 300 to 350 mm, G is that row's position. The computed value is 348.0 mm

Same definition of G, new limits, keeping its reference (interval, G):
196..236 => 198.0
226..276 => 268.0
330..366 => 348.0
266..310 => 268.0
